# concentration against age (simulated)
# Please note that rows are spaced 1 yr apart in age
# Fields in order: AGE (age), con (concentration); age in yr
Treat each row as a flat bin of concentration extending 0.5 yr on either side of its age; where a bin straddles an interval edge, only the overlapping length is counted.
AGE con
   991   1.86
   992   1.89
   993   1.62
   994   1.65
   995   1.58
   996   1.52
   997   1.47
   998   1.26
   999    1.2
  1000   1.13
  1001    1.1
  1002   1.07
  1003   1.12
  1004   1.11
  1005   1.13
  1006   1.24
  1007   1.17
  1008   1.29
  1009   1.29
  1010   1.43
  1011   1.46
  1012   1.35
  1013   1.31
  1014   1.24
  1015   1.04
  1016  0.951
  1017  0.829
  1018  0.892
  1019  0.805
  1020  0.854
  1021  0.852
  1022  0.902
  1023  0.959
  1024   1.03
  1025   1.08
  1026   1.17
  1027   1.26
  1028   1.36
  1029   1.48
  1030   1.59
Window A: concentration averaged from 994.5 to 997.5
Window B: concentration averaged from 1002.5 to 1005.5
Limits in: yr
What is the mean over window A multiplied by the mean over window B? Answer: 1.7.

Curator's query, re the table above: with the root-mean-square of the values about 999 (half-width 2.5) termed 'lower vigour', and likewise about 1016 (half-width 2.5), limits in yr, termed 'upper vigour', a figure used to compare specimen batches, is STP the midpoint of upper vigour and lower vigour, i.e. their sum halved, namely 1.12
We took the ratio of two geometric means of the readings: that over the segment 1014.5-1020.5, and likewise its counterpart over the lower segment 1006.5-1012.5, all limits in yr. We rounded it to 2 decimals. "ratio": 0.67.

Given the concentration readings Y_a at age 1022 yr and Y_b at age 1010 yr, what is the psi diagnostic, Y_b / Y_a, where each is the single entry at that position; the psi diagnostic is 1.59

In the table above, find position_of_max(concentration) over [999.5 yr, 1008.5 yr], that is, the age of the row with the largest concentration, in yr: 1008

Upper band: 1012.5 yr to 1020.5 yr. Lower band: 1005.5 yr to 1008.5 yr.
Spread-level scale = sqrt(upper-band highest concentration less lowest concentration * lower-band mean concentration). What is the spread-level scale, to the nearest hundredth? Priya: 0.79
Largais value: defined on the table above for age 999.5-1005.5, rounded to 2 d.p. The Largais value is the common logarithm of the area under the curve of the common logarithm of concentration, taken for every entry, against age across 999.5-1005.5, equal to -0.57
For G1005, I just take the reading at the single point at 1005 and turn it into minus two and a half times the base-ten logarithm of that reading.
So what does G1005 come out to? -0.13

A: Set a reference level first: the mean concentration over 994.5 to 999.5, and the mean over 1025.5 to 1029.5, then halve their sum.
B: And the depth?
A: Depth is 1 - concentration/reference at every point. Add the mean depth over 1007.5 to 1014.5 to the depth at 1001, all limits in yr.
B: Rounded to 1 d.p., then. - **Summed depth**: 0.2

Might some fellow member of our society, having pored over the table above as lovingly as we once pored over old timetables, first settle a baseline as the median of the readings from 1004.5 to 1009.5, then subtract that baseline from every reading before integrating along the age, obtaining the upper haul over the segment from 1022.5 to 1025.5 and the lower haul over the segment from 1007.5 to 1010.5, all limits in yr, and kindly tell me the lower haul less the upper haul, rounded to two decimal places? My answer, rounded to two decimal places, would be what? 0.94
